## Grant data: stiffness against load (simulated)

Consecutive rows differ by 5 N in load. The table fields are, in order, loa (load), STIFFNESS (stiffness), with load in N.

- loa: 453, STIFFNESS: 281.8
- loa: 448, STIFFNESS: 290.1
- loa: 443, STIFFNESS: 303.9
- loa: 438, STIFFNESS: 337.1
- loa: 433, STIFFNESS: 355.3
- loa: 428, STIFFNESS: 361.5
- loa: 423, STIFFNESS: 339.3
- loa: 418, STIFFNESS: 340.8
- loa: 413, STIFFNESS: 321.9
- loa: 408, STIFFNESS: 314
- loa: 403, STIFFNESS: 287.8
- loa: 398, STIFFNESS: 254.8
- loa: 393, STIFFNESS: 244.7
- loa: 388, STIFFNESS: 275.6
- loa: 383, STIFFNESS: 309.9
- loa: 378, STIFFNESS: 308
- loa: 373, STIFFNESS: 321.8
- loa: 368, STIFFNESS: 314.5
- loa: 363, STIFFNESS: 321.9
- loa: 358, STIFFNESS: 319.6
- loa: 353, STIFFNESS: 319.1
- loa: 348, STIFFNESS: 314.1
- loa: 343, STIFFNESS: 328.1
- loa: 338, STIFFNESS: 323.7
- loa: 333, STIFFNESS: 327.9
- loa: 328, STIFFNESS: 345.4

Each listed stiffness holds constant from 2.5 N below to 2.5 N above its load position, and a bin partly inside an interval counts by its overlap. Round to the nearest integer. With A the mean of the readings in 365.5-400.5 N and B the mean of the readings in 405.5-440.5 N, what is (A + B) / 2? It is 314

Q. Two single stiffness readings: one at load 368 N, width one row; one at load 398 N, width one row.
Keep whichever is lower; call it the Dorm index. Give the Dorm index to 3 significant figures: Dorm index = 255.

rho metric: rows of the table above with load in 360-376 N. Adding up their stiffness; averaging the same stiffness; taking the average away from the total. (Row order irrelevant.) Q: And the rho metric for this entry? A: 639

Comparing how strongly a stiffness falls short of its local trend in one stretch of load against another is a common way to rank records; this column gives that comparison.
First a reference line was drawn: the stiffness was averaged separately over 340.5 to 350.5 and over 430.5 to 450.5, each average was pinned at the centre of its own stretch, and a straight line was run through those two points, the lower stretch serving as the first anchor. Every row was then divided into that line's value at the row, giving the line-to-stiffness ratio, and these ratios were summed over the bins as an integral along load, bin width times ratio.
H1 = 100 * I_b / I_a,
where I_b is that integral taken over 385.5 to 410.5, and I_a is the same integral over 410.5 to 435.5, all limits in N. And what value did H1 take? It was 126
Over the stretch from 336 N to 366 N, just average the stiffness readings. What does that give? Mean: 321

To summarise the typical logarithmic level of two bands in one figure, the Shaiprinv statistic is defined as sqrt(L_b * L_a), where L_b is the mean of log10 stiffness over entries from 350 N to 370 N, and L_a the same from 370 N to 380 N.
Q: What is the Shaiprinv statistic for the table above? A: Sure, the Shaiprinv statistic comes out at 2.50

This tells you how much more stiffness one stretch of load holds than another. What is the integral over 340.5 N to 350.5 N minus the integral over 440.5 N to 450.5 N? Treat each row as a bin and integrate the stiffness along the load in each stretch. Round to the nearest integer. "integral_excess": 241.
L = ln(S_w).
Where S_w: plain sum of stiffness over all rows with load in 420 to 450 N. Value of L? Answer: 7.59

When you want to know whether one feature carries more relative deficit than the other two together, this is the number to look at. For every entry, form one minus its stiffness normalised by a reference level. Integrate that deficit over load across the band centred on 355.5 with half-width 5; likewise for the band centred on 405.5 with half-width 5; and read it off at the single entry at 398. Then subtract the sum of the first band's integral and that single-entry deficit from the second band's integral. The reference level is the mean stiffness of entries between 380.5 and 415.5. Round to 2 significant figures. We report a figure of 0.53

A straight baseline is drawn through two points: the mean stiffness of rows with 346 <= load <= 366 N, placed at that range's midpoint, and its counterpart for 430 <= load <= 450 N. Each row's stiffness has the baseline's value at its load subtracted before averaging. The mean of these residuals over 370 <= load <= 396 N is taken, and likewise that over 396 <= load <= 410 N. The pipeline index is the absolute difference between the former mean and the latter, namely 7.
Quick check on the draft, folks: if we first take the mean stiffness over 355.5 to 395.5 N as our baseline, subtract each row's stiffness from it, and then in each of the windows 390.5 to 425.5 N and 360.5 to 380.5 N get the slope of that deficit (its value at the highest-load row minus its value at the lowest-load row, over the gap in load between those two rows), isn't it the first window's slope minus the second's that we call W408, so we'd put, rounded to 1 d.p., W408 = -4.1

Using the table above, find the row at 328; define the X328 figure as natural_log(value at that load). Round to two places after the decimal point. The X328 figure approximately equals 5.84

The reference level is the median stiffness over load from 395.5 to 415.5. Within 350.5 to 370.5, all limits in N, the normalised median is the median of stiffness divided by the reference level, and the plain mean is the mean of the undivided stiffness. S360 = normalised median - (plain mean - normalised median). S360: -317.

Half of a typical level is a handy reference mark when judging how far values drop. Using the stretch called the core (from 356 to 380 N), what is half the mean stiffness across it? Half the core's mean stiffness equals 159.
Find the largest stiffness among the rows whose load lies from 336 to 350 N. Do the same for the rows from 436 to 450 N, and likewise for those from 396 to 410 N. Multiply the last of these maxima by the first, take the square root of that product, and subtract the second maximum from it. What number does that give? -16.1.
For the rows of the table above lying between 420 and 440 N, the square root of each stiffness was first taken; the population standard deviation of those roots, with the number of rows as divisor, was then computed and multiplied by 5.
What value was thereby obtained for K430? 1.4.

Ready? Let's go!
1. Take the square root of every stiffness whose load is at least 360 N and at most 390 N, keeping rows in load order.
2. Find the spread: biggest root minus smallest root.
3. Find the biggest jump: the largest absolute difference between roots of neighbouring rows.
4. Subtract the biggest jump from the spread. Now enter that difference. 0.3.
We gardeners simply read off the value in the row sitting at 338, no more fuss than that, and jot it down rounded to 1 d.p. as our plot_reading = 323.7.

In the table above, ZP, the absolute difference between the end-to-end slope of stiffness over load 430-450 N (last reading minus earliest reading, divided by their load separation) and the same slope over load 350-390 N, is 3.1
